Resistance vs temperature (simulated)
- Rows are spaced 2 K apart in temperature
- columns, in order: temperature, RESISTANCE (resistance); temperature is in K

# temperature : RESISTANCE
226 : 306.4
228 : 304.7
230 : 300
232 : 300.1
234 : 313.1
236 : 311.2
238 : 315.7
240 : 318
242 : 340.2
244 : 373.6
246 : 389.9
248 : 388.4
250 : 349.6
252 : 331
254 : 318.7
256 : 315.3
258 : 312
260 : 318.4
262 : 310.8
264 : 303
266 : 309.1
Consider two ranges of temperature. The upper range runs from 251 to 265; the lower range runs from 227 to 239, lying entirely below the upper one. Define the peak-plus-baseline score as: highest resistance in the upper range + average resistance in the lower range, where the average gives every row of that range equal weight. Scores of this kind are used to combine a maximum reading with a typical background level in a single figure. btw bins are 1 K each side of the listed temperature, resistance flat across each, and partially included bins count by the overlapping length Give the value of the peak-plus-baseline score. 638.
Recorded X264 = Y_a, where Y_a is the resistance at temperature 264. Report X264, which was 303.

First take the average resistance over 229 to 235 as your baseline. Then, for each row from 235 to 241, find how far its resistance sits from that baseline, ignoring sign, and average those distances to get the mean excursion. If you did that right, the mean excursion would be 11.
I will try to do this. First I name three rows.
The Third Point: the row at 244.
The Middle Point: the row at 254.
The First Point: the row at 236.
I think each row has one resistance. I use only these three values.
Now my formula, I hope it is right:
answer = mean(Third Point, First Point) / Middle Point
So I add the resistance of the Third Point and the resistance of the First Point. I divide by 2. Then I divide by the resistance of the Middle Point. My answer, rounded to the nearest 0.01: 1.07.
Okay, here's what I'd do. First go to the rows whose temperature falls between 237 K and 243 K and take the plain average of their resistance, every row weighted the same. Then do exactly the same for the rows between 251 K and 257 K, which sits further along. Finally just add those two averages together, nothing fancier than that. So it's 646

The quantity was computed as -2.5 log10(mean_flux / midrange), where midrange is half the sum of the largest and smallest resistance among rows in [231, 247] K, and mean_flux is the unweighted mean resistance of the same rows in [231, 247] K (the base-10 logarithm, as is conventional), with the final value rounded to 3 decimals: 0.039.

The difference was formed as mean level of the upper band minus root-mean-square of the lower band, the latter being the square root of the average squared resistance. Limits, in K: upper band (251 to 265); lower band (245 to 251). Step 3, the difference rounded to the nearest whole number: -61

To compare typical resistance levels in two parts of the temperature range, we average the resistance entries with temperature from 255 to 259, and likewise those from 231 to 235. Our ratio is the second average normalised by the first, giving 0.98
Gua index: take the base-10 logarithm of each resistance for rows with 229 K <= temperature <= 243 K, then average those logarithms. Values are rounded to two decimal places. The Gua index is 2.50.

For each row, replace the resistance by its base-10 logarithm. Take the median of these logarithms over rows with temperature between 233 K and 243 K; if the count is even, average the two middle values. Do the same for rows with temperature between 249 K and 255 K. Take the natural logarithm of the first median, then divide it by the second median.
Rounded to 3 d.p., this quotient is 0.364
